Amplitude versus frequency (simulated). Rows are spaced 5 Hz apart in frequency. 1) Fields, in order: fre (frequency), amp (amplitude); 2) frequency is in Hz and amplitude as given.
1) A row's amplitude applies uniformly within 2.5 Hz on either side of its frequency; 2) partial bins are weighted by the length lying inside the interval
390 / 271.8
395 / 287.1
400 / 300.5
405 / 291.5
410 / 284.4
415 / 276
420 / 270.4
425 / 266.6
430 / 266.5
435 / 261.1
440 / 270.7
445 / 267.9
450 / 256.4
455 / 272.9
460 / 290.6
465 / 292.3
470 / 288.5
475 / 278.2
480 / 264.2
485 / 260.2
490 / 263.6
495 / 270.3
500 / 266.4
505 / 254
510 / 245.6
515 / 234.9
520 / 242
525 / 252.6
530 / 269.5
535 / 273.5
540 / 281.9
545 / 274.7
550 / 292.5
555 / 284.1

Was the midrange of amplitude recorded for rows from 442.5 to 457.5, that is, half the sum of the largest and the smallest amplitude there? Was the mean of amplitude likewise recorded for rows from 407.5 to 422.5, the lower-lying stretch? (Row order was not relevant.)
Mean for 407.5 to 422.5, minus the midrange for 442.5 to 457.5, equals 12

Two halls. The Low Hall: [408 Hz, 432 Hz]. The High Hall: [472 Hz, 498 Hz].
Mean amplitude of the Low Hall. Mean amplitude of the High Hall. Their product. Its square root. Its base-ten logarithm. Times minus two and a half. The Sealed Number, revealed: -6.08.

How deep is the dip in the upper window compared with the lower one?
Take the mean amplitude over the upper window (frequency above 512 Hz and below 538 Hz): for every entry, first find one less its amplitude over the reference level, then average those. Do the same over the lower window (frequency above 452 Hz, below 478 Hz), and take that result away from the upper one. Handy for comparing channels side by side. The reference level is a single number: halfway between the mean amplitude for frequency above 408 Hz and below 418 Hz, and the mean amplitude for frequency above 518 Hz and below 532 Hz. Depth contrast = 0.11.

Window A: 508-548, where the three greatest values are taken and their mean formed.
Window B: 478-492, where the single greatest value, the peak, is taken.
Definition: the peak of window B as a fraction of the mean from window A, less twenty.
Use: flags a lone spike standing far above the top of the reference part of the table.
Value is -19.0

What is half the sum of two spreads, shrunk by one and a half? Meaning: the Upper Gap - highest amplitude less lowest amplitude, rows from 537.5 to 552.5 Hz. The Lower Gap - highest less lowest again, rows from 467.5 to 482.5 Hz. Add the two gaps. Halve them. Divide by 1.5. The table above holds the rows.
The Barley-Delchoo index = 14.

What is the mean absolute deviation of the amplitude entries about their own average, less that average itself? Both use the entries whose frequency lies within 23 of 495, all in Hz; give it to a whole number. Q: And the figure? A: -250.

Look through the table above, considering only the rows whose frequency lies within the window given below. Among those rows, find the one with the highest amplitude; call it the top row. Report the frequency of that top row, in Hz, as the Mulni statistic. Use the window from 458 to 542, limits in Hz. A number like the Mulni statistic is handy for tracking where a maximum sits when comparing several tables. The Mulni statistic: 465 Hz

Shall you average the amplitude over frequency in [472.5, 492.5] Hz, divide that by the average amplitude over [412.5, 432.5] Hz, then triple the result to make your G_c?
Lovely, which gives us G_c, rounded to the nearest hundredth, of 2.96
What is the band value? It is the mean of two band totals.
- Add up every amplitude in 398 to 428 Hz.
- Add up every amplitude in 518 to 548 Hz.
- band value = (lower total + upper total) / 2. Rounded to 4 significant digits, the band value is 1642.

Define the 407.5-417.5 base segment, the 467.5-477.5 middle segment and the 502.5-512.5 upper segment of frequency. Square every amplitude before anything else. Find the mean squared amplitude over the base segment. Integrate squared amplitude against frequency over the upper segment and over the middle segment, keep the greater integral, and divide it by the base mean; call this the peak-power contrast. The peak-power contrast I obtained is 10.2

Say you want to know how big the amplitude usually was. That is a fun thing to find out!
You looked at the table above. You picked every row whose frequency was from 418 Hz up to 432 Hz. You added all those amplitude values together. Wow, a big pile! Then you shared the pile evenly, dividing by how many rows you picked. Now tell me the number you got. 268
